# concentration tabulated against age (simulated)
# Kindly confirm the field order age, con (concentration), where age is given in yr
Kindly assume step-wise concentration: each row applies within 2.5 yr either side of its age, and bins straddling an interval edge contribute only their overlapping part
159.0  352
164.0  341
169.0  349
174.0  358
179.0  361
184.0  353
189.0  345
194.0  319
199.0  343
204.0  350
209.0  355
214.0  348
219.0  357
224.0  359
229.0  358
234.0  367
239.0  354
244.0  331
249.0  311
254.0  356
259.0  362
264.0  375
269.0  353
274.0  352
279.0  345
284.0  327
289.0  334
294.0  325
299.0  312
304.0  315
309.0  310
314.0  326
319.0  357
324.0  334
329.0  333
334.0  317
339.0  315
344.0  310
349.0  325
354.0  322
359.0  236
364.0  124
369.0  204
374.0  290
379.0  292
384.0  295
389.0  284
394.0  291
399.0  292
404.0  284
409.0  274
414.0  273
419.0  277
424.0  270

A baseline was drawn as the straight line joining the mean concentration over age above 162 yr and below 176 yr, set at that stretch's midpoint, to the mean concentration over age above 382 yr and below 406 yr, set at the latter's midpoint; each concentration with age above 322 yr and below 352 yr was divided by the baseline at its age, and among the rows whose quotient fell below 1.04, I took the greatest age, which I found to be 344.0 yr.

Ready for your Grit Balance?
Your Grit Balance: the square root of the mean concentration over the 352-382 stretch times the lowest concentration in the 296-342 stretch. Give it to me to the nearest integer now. 275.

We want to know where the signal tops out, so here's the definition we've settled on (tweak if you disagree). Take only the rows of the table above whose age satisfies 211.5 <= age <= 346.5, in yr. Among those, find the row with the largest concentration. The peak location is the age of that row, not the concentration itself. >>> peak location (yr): 264.0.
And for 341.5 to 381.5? 349.0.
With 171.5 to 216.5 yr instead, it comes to 179.0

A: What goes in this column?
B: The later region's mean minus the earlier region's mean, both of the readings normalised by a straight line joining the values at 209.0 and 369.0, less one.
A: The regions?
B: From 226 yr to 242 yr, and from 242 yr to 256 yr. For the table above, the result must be -0.04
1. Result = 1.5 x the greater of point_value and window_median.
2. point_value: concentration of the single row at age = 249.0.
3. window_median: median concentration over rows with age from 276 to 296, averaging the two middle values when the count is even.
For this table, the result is 496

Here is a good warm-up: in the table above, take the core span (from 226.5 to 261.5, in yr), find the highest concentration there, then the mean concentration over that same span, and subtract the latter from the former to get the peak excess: 19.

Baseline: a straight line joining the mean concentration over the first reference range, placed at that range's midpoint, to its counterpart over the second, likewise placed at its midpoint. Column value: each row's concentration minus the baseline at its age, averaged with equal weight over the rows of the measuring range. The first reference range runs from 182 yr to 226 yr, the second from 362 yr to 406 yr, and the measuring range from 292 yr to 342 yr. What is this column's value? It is 30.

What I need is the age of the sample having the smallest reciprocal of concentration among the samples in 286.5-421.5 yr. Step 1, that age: 319.0 yr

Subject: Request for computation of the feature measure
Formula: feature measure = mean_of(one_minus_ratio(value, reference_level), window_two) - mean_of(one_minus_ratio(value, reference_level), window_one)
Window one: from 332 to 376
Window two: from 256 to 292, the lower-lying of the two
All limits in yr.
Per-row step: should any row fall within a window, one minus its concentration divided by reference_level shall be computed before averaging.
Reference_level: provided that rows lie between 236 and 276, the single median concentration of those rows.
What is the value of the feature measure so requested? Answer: -0.22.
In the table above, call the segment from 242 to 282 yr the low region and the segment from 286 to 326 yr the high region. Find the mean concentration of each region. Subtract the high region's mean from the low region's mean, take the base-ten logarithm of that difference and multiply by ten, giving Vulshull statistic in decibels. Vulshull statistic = 13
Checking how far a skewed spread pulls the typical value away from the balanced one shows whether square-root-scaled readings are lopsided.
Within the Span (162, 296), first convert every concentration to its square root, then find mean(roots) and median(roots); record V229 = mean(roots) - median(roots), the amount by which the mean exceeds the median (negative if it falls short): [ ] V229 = -0.12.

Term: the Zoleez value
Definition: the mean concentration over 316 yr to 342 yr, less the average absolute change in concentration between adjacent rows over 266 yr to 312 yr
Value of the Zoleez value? 323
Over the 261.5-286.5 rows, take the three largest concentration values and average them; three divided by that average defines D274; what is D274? 0.0083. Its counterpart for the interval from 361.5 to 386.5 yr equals 0.0103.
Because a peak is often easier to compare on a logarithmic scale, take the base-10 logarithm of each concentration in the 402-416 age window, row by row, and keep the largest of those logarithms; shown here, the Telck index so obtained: 2.45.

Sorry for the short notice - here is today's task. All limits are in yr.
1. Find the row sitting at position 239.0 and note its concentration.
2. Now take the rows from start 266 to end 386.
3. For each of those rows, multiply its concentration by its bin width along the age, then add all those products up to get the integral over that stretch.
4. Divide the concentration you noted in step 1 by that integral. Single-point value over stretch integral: 0.010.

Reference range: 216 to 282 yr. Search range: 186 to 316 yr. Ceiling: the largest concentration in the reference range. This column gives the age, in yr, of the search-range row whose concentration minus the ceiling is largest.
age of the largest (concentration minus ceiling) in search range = 264.0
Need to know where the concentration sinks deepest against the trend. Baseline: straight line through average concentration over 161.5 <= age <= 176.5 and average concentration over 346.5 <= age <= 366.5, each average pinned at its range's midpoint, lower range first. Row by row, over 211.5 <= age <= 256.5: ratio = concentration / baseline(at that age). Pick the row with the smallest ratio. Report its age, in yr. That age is 249.0 yr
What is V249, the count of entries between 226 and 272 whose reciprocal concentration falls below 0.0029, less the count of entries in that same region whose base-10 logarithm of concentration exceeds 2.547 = 0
